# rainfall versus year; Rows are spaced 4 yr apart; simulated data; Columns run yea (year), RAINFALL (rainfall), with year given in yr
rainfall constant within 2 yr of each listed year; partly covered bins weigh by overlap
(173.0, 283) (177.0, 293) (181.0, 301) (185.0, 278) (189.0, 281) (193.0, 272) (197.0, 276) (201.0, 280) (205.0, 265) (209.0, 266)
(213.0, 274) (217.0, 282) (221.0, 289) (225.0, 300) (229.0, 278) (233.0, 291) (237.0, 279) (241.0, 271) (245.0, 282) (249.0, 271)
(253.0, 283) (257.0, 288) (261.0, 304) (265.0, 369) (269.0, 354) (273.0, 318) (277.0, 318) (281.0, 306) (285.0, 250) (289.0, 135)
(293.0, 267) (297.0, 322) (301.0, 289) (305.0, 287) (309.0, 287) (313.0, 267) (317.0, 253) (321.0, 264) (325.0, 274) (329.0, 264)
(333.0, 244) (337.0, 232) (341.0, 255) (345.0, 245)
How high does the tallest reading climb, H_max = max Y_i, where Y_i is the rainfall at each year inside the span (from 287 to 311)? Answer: 322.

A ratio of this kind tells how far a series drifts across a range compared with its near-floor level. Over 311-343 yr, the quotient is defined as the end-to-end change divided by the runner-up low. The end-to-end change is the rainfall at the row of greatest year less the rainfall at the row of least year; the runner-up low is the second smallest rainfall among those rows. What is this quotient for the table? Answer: -0.05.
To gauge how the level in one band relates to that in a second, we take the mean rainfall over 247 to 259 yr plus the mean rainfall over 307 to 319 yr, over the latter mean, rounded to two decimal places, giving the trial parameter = 2.04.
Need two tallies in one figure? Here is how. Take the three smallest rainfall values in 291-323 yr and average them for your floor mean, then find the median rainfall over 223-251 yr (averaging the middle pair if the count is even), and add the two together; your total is 540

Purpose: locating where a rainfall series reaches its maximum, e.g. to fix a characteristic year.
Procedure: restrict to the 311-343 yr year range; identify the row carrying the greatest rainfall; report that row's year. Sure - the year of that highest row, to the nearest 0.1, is 325.0 yr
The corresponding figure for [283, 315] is 297.0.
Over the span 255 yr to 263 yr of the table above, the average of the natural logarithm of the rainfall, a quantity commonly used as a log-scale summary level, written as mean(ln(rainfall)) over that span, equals 5.69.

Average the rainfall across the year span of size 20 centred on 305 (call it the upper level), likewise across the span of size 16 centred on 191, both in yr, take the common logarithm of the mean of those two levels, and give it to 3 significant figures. 2.45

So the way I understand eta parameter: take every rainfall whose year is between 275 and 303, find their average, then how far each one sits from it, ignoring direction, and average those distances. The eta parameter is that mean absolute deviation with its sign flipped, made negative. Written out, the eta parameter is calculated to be -45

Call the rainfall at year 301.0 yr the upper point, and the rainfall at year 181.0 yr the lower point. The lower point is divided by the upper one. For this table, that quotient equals 1.04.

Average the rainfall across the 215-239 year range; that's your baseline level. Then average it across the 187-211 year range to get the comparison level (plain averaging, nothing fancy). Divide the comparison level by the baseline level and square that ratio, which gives 0.91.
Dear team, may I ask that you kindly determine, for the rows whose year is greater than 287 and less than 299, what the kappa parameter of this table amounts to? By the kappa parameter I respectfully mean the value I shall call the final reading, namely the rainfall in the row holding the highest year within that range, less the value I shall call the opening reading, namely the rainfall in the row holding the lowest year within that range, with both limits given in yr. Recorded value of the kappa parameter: 187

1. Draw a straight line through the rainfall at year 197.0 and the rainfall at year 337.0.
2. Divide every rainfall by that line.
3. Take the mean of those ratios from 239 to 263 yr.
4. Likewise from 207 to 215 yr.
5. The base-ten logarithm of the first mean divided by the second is 0.04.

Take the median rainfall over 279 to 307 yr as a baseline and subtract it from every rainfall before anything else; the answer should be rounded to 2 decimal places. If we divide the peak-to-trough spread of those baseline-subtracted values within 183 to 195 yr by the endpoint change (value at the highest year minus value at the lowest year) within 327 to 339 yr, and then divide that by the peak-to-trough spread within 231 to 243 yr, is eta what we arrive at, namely -0.01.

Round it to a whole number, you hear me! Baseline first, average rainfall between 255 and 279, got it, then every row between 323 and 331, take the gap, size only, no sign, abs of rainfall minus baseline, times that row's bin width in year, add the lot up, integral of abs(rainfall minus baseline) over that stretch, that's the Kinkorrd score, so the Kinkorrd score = 449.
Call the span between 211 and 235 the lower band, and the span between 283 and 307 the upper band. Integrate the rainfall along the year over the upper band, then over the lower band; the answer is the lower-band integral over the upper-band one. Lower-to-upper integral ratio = 1.11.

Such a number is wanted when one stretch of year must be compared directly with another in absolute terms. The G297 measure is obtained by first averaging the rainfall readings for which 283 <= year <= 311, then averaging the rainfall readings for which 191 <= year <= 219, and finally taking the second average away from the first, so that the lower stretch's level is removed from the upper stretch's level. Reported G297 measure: -11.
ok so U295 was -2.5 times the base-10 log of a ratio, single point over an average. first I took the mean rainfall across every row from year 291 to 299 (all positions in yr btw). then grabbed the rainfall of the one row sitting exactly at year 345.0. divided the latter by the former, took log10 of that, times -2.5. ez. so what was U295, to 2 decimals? 0.20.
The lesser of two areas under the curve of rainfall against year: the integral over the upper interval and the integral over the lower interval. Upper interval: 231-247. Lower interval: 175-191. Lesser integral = 4492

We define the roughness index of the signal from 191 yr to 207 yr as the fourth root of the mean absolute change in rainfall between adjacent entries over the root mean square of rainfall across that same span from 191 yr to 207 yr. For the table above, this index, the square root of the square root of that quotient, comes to 0.41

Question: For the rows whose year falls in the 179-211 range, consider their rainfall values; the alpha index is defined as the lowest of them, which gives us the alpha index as 265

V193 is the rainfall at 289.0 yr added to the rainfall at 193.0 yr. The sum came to 407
